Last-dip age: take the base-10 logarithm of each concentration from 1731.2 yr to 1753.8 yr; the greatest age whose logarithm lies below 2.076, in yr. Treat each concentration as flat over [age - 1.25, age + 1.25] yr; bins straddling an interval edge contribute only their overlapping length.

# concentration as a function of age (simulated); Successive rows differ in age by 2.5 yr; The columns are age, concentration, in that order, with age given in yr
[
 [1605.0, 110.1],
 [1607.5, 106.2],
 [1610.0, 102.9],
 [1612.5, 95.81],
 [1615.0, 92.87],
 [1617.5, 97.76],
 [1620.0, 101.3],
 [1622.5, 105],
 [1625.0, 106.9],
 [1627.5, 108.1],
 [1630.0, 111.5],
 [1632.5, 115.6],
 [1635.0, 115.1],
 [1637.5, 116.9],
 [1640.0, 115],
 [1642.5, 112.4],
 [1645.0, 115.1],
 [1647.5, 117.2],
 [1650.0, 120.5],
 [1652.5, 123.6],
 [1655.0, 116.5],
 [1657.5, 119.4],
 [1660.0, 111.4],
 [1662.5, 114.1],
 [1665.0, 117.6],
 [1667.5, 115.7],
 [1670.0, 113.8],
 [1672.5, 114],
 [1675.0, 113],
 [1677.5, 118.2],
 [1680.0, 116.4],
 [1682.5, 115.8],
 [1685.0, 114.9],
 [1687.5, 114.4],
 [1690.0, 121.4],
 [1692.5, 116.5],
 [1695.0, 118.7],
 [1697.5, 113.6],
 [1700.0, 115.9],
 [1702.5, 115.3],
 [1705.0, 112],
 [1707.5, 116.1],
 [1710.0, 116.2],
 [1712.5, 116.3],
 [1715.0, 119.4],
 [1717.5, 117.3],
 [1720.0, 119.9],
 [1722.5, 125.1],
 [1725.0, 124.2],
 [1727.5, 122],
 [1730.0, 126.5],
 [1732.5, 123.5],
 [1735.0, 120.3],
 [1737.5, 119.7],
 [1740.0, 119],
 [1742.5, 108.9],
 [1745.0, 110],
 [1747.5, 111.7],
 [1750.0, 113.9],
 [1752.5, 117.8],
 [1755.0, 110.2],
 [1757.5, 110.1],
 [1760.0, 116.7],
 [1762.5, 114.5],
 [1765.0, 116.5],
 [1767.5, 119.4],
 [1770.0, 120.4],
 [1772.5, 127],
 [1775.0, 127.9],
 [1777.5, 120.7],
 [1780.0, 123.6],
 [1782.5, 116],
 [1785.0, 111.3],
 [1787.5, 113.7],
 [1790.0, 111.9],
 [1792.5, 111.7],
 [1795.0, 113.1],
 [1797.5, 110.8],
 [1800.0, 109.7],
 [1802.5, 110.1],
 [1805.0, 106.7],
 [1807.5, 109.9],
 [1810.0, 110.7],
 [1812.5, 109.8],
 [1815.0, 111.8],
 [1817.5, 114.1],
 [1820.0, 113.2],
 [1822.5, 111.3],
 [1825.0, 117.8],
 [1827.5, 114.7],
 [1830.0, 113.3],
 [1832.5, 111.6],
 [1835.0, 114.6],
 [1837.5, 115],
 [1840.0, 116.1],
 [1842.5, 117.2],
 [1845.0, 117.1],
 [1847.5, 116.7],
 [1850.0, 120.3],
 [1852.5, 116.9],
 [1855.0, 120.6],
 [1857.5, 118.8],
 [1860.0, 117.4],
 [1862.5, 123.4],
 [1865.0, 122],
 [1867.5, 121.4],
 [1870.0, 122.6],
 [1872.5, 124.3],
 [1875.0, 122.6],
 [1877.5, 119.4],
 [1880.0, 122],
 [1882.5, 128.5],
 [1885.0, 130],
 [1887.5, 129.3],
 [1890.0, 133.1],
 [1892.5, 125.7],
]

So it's 1752.5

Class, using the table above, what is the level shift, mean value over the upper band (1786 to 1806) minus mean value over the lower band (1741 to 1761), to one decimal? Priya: -1.4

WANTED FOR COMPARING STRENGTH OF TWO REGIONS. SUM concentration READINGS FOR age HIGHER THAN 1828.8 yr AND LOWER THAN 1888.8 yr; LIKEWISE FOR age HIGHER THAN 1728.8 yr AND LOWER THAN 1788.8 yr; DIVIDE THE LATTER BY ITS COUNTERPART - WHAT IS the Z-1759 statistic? 0.98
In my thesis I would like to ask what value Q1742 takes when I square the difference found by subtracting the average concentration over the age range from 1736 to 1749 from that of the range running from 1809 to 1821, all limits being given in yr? 4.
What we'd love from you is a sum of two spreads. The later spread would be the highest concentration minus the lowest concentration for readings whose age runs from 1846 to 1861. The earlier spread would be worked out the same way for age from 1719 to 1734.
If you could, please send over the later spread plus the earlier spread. 10.5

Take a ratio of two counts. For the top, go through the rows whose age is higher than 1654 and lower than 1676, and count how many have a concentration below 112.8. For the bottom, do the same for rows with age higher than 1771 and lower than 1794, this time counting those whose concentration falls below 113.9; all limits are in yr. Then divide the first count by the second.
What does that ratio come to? 0.25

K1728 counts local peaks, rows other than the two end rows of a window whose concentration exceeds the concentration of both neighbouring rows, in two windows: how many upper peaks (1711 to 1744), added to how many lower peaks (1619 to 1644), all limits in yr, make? 5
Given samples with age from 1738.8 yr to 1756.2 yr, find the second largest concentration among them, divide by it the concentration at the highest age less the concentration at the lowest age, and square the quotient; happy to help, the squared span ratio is 0.0056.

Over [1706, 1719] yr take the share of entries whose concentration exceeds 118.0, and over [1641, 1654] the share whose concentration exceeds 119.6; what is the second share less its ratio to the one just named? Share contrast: -1.6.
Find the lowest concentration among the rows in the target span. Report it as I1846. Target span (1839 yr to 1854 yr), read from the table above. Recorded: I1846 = 116.1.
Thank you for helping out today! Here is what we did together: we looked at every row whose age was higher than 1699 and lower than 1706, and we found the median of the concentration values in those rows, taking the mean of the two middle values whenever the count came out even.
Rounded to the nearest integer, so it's 115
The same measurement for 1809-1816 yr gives 111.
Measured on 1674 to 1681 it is 116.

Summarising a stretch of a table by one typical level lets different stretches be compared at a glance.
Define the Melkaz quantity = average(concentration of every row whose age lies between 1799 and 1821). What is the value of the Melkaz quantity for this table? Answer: 111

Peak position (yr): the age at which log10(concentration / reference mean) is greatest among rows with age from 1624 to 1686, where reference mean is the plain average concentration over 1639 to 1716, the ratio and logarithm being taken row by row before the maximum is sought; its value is 1652.5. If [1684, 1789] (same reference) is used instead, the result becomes 1775.0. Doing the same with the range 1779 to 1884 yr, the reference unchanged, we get 1882.5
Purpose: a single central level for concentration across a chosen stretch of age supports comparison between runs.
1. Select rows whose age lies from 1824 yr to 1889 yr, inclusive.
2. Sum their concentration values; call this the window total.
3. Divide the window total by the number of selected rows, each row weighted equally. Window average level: 119.8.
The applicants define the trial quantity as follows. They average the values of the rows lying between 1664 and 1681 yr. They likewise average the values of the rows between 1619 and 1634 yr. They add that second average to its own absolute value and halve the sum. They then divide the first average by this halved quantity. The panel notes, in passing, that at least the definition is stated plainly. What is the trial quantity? 1.07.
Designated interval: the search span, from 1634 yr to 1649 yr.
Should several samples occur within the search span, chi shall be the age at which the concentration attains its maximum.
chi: 1647.5 yr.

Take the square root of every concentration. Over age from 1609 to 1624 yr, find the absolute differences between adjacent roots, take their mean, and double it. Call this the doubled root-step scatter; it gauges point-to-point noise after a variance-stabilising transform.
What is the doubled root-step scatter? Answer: 0.45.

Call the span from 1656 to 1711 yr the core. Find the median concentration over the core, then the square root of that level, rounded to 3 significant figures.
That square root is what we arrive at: 10.8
